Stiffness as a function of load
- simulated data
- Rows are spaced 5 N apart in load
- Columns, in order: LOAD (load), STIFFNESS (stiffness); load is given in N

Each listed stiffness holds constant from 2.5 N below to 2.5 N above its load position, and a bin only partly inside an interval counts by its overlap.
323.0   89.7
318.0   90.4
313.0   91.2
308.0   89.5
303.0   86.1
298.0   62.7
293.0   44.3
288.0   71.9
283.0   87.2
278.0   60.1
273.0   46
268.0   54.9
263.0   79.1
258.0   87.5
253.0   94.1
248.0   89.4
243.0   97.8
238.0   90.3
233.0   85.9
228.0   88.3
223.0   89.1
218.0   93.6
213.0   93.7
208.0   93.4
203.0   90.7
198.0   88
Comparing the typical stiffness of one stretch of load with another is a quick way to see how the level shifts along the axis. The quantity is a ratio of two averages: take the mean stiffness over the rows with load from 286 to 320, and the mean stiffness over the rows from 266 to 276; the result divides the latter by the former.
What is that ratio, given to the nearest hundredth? 0.66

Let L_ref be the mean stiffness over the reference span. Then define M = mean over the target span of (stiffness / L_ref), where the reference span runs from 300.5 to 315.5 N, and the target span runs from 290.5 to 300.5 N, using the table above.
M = 0.60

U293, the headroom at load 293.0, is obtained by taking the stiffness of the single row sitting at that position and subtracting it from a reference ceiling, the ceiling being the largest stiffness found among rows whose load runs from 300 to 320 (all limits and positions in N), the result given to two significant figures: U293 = 47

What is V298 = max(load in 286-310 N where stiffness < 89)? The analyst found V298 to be 303.0 N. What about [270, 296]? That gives 293.0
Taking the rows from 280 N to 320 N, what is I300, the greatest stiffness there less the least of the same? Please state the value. 47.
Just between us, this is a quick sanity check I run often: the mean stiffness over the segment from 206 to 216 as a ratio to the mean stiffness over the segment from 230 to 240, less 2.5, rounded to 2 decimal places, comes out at -1.44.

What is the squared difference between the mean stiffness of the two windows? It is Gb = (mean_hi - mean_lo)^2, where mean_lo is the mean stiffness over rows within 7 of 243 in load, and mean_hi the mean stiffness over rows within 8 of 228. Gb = 22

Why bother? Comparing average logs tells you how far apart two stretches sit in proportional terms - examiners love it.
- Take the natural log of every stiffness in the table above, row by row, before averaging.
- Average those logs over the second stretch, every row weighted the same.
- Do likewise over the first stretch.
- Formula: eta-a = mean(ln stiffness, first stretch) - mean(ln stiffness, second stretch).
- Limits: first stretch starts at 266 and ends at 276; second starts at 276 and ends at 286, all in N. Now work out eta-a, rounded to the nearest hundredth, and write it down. -0.37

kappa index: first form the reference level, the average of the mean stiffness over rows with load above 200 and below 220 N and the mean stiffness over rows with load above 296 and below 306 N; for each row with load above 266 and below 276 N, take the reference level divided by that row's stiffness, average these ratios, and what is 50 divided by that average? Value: 30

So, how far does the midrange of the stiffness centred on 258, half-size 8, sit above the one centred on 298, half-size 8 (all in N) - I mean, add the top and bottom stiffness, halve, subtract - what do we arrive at 21.4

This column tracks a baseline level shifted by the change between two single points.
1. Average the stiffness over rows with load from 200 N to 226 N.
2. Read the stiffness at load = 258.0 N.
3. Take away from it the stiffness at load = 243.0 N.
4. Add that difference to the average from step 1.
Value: 82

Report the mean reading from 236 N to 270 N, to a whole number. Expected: 85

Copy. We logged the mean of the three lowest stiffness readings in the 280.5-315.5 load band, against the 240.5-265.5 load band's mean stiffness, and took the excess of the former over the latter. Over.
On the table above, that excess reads -29.9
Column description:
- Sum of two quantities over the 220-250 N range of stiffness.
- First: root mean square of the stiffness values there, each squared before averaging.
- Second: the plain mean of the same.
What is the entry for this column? 180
